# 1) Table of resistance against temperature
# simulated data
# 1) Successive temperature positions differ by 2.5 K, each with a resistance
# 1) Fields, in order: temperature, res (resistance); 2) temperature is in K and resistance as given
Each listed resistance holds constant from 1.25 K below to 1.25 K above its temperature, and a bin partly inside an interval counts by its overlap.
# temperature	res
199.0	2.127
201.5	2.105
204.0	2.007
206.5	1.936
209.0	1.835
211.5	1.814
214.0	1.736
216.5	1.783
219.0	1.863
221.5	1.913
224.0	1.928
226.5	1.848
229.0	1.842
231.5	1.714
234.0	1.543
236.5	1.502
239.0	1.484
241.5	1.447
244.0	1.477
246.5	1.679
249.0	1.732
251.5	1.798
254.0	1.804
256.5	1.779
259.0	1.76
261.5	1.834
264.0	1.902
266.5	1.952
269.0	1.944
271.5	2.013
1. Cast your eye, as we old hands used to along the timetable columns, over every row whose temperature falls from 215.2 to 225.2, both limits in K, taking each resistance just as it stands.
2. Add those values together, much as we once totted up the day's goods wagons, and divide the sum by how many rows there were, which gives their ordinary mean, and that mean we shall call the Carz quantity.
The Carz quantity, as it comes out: 1.87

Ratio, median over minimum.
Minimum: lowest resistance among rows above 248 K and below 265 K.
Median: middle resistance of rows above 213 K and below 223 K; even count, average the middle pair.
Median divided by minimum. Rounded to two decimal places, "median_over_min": 1.05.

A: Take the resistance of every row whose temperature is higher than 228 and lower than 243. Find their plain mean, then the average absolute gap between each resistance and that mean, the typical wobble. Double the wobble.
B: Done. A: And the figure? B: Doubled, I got 0.25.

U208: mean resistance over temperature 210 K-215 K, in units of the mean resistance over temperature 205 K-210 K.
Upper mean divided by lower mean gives 0.94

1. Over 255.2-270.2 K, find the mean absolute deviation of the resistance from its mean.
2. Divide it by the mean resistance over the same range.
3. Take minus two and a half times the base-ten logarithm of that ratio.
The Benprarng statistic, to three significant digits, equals 3.55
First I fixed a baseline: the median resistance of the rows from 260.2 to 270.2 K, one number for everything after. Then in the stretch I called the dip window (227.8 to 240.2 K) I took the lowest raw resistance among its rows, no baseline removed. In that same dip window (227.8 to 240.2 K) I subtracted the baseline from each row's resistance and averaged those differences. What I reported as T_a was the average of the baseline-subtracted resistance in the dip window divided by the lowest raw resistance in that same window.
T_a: -0.21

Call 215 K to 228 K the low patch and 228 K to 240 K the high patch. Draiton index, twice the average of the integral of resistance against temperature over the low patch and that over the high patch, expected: 44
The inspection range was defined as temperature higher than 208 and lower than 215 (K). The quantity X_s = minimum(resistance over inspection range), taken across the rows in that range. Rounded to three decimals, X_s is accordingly 1.736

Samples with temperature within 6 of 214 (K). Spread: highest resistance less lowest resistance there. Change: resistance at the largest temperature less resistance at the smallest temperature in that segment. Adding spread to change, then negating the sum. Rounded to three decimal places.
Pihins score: -0.155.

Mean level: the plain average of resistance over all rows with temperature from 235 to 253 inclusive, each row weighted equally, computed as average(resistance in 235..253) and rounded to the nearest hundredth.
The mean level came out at 1.59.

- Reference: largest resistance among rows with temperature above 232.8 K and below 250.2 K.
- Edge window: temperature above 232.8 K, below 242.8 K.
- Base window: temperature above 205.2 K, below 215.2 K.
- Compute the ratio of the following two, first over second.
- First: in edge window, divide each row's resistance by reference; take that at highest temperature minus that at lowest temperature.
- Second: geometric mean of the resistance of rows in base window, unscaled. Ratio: -0.03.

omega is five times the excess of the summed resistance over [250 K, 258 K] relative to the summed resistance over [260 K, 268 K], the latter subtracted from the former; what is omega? -1.5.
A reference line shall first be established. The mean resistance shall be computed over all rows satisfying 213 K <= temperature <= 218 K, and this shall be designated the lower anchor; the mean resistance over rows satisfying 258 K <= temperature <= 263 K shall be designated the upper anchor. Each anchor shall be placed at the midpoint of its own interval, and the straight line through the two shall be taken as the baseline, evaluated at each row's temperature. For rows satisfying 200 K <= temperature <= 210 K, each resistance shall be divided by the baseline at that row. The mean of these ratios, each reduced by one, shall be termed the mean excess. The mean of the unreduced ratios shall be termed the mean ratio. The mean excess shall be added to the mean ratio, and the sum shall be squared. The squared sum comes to 1.6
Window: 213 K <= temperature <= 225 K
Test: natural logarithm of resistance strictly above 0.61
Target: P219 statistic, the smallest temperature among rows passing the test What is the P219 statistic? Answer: 219.0 K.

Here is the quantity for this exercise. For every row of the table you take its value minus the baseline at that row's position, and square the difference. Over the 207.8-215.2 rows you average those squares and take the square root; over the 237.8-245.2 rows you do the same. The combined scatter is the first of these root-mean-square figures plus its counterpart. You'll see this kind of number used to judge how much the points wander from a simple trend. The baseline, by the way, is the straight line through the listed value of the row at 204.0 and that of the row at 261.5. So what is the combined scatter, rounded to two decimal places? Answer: 0.62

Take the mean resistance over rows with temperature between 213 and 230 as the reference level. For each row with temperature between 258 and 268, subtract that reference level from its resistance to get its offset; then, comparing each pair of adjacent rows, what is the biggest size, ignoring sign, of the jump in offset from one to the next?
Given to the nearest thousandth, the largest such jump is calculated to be 0.074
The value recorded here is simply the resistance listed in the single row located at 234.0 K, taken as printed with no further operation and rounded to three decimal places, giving 1.543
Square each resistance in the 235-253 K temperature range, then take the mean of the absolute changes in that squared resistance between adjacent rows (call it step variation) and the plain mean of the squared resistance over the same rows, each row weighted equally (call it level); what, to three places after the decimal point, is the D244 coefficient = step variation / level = 0.085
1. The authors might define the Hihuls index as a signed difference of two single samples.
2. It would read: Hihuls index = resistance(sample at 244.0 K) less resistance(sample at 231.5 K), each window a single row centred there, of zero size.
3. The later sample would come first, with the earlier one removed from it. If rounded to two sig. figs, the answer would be -0.24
